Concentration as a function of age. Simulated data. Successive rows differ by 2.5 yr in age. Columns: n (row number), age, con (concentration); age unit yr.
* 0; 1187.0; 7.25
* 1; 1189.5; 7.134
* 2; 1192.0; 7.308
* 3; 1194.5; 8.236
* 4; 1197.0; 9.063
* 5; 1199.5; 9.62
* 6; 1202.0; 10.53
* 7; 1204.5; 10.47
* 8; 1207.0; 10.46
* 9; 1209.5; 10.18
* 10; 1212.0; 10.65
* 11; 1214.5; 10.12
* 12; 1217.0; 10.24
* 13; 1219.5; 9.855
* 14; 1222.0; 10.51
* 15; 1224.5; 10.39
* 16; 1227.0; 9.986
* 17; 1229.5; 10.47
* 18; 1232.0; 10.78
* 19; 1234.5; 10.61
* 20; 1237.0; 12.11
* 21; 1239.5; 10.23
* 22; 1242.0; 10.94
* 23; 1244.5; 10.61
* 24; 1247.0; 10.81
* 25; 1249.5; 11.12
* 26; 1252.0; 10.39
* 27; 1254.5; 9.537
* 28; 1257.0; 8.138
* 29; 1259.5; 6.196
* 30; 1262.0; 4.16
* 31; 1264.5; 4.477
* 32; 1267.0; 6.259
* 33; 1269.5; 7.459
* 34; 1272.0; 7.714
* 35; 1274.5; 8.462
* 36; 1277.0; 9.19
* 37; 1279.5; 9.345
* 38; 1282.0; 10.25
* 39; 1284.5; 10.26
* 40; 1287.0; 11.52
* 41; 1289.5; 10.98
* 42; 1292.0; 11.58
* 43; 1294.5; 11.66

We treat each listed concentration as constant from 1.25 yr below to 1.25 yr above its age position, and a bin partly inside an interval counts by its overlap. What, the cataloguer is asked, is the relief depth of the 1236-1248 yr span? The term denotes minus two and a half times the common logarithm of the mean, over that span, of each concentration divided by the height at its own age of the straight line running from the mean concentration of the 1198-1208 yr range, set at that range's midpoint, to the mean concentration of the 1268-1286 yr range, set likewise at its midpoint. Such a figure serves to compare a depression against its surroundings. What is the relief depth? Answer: -0.144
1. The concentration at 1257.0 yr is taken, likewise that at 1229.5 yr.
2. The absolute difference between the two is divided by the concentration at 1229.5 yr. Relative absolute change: 0.2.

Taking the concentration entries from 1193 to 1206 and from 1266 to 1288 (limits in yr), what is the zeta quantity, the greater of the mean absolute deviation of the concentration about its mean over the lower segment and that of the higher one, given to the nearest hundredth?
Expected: 1.30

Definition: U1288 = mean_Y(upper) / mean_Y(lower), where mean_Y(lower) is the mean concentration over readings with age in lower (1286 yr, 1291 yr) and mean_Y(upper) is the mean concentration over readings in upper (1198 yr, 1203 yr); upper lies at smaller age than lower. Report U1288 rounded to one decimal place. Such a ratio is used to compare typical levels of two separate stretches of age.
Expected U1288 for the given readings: 0.9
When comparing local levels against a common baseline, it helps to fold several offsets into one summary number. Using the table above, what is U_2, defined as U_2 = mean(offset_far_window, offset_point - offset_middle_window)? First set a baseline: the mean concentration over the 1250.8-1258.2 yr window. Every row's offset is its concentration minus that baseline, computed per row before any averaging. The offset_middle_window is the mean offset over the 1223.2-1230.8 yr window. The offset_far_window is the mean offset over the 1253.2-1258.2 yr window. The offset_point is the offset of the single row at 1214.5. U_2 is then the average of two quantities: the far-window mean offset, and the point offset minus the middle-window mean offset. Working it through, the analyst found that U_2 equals -0.3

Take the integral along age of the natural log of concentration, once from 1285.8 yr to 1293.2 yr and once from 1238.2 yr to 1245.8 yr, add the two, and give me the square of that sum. 1290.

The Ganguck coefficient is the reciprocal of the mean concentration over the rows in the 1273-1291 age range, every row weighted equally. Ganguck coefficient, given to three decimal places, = 0.100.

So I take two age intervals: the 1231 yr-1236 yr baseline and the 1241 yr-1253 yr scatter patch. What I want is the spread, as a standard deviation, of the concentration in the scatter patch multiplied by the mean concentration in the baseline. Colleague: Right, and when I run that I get 3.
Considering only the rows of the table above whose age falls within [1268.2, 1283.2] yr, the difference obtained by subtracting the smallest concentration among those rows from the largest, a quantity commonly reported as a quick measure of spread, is 2.8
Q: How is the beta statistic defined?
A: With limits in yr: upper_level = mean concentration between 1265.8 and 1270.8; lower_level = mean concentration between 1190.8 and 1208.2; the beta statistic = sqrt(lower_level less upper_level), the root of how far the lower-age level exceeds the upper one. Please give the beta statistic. 1.59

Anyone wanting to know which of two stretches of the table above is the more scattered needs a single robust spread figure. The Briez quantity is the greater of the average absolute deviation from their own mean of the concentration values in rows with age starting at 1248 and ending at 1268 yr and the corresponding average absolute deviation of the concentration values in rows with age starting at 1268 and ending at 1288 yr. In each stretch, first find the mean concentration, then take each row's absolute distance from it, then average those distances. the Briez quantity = 2.3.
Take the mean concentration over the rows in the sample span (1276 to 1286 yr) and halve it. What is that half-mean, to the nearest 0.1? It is 4.9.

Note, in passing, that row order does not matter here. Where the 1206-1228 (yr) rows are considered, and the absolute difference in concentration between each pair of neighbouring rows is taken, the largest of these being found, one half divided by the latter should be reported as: 0.76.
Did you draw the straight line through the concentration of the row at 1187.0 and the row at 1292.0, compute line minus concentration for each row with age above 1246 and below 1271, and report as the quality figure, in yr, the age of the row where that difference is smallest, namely 1249.5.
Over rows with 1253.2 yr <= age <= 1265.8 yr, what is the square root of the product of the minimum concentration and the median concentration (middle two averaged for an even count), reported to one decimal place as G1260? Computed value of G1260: 5.1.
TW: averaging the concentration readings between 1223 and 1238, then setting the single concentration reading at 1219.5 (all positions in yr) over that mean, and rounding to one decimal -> 0.9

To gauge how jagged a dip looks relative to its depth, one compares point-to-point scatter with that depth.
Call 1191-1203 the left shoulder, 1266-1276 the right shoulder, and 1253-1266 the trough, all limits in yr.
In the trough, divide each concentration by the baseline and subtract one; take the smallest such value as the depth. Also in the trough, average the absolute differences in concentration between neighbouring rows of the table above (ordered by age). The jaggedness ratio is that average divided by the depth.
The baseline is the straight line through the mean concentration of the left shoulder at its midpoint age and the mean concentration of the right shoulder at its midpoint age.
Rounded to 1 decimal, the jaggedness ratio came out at -3.1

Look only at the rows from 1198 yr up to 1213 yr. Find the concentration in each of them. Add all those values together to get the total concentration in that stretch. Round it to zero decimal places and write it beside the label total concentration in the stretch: 62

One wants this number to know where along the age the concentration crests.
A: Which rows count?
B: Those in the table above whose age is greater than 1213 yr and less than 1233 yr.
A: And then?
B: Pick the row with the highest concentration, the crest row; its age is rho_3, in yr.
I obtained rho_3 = 1232.0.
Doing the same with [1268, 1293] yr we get 1292.0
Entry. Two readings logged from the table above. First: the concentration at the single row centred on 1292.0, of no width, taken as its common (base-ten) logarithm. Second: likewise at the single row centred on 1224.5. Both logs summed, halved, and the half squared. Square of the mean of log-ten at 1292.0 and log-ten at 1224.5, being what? 1.08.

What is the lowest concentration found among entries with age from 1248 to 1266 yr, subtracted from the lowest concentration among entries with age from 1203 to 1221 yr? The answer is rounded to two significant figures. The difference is 5.7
